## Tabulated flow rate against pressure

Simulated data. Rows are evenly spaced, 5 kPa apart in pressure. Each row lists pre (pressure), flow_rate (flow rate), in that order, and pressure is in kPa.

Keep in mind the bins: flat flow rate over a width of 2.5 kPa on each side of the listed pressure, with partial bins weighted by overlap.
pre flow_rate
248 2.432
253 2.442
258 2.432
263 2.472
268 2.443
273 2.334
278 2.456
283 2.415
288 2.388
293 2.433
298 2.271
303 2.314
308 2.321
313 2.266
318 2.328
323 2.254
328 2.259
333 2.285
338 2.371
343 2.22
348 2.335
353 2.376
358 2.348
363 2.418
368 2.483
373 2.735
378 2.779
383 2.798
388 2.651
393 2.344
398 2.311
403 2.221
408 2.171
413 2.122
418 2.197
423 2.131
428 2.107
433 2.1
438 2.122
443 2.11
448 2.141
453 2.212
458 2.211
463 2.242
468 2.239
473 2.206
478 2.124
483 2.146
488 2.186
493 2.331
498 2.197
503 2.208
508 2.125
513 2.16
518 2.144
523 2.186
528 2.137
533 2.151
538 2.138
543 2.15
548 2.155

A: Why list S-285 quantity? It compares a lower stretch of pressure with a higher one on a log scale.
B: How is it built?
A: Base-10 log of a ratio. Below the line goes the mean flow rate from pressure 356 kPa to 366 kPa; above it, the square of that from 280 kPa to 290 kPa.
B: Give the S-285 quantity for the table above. 0.384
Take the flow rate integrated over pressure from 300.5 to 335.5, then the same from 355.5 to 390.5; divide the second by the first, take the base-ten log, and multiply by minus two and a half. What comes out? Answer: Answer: -0.14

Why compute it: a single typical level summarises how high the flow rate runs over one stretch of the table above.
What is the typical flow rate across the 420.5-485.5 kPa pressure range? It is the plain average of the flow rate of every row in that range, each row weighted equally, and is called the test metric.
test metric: 2.16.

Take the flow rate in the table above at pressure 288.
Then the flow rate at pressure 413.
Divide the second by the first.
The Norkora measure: 0.89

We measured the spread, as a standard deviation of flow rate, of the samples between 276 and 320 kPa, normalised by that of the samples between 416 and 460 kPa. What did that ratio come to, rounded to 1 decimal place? 1.5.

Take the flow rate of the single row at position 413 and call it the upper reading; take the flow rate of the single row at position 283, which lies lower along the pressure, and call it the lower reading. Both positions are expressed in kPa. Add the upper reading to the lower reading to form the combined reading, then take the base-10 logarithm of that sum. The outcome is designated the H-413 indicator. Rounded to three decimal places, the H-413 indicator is 0.657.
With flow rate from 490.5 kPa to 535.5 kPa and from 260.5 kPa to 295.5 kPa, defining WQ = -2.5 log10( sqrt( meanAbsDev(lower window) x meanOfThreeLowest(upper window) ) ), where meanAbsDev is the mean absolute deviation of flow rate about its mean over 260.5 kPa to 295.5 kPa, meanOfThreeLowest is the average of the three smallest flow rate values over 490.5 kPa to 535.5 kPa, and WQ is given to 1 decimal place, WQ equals 1.4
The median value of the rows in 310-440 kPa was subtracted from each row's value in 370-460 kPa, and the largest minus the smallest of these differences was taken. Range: 0.70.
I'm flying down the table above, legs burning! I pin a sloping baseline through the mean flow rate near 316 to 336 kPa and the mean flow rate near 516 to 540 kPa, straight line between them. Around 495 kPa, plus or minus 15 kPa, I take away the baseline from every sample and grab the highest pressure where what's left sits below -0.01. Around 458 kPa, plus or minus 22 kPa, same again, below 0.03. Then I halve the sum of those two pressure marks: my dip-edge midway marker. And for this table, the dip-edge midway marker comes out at 493.0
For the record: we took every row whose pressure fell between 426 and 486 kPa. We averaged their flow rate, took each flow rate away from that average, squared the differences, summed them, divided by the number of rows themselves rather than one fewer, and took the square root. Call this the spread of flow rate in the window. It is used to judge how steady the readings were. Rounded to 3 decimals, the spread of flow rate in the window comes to 0.052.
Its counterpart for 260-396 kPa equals 0.155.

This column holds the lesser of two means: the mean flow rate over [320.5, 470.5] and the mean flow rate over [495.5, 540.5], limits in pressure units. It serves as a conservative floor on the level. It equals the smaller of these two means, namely 2.16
